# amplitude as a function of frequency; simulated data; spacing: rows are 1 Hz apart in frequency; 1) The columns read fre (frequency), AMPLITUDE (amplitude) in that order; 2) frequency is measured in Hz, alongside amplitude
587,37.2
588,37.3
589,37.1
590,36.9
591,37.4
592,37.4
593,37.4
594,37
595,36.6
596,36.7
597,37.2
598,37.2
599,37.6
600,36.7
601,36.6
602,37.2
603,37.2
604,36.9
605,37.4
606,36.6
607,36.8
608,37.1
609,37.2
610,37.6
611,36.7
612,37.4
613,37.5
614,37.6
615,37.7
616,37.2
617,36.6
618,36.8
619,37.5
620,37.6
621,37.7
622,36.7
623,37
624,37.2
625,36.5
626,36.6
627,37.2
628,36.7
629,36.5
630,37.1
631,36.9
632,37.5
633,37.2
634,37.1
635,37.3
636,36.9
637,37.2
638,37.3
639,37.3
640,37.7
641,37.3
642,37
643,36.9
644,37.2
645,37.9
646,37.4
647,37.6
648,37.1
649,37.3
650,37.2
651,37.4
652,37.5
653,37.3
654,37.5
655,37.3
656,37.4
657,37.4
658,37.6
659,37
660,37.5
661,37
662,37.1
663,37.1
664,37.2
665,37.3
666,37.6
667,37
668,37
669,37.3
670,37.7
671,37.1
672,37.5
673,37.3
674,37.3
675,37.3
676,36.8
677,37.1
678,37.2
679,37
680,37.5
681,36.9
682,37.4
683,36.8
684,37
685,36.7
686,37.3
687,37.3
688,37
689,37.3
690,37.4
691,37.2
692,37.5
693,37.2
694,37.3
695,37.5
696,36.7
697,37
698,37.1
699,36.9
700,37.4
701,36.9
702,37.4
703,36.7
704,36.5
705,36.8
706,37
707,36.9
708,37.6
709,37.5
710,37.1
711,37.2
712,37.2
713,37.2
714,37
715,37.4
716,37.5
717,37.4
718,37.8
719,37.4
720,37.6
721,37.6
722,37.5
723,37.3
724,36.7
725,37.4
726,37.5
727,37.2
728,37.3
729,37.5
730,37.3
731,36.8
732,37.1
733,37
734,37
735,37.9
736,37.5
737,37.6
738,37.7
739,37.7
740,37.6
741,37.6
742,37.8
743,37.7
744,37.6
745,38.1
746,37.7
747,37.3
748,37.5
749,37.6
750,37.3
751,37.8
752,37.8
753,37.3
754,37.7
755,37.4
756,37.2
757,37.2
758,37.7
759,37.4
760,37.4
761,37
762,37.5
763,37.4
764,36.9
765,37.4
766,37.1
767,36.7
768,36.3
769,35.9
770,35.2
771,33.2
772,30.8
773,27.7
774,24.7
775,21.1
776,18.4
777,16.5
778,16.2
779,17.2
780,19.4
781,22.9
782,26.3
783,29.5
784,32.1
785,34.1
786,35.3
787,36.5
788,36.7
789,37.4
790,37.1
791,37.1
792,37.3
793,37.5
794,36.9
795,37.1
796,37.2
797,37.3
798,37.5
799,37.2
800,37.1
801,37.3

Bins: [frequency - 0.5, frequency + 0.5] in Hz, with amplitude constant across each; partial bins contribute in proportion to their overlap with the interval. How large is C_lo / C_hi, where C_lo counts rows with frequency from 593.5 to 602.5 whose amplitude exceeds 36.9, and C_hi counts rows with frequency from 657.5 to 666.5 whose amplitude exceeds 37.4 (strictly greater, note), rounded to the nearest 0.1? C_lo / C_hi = 1.7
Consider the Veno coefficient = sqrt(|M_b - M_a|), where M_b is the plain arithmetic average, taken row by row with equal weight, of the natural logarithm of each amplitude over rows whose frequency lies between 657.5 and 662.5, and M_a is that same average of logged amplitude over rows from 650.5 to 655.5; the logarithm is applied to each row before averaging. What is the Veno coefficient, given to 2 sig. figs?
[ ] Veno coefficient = 0.066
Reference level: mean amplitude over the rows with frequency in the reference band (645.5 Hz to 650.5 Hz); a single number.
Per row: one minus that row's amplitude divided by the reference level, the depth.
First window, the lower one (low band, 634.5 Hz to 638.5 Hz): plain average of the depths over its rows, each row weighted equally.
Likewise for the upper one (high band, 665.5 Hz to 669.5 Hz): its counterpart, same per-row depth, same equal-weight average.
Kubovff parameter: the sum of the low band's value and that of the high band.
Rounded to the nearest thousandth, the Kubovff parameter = 0.006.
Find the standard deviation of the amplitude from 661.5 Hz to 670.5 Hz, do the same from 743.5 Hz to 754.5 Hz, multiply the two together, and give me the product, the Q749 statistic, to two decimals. 0.06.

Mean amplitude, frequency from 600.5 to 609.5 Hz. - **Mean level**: 37.0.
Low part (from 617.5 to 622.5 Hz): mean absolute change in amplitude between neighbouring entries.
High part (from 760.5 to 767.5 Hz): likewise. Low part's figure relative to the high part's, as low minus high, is 0.09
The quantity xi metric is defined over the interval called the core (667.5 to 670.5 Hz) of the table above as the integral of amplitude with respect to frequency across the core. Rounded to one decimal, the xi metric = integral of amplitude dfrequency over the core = 112.0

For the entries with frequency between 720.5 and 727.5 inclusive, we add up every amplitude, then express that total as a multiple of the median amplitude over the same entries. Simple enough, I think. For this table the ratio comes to 6.98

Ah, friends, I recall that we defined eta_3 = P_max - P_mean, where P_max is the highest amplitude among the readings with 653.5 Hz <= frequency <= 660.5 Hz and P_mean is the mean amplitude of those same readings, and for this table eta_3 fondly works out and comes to 0.21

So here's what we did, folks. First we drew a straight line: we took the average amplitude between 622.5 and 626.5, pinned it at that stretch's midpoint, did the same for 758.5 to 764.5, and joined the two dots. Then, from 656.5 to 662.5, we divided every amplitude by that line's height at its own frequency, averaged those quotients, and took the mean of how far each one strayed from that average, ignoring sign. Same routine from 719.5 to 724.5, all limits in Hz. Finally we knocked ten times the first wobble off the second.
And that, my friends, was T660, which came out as -0.057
